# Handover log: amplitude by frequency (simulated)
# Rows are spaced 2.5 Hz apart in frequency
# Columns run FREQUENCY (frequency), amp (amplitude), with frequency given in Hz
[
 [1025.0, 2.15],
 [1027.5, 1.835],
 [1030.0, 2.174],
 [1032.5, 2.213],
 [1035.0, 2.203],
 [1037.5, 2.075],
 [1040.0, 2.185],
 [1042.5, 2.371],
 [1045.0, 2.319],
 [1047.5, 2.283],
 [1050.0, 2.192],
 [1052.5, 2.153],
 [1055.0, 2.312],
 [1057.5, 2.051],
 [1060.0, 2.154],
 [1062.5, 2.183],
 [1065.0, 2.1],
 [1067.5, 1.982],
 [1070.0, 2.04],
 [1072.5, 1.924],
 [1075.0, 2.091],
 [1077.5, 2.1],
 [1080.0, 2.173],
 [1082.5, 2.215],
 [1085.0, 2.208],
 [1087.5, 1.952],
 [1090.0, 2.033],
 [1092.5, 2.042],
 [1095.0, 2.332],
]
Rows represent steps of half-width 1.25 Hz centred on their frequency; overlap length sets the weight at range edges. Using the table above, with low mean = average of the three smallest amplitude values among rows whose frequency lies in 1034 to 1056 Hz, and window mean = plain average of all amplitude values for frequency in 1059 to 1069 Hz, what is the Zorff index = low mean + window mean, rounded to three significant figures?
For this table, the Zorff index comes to 4.24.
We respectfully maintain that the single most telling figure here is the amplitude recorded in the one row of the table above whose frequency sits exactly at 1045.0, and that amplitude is 2.319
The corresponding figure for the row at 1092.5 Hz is 2.042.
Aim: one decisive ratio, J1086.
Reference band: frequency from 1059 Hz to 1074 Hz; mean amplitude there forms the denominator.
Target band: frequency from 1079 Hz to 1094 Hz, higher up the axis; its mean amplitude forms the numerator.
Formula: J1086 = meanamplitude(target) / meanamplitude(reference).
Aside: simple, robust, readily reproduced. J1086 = 1.02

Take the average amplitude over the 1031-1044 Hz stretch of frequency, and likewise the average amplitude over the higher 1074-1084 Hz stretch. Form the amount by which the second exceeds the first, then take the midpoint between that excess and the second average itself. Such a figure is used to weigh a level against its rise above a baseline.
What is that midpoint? 1.04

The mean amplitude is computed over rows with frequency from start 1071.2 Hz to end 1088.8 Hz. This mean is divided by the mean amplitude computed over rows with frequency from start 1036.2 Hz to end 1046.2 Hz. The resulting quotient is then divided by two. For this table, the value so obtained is 0.468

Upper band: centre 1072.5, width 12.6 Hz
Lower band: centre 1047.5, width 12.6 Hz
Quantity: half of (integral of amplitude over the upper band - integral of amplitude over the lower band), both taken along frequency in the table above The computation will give -1.5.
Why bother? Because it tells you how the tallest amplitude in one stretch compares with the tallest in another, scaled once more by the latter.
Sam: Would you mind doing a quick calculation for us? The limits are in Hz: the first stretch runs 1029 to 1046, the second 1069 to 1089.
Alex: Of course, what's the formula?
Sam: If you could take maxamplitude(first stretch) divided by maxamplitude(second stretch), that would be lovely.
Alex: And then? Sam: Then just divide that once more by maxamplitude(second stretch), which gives 0.483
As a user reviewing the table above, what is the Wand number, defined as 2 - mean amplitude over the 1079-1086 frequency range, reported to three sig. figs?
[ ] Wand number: -0.199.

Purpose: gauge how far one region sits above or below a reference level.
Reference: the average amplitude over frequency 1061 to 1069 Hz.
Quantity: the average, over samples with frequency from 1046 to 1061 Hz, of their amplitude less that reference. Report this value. 0.10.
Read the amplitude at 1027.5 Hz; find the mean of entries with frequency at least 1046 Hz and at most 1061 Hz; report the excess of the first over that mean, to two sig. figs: -0.36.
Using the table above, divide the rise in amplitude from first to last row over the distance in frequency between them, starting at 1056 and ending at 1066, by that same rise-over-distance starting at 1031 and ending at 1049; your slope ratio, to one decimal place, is 1.4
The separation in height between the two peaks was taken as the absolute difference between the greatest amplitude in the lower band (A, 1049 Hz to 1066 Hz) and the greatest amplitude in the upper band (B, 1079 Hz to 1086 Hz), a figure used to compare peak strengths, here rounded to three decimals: 0.097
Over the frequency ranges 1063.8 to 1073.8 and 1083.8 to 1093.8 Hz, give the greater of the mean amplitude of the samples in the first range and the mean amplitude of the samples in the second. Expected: 2.06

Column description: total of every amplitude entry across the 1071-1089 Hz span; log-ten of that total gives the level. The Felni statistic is 1.2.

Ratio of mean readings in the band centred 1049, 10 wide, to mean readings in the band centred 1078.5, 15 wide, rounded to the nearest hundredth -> 1.06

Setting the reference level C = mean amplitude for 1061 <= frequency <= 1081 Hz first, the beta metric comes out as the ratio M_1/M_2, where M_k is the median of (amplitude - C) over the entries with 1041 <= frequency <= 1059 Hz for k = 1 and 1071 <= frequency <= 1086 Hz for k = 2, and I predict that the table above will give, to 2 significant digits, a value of 3.3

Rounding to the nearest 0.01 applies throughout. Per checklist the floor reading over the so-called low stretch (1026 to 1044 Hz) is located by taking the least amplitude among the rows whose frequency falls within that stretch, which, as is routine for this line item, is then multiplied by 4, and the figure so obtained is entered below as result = 7.34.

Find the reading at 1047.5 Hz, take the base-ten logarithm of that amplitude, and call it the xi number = 0.359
